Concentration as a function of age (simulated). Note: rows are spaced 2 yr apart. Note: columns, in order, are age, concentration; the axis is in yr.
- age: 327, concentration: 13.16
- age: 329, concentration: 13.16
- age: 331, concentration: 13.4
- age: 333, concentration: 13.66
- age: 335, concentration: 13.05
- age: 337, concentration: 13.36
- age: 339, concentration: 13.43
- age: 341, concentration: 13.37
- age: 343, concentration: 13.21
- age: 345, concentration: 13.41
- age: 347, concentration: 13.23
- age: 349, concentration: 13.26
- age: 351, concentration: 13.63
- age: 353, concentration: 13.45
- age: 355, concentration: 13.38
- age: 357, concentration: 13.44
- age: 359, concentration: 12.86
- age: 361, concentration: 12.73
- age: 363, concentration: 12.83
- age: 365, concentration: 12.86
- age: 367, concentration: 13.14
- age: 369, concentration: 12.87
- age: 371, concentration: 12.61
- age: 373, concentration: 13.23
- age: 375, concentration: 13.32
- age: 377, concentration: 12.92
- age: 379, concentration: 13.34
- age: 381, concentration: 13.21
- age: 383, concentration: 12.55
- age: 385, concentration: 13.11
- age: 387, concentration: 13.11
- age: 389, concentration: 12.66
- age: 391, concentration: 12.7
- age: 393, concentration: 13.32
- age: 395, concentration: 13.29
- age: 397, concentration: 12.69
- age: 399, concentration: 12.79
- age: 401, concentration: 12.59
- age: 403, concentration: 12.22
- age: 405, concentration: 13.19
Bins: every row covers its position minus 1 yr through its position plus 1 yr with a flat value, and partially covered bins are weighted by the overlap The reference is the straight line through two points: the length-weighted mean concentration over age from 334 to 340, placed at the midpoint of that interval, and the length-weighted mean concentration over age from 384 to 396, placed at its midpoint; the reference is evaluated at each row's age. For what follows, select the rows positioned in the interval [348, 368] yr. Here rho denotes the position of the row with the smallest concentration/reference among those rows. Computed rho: 361 yr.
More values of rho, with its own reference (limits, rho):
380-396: 383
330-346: 335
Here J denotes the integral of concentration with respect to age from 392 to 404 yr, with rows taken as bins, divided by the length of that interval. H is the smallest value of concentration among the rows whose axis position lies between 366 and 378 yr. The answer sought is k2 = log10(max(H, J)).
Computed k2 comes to 1.108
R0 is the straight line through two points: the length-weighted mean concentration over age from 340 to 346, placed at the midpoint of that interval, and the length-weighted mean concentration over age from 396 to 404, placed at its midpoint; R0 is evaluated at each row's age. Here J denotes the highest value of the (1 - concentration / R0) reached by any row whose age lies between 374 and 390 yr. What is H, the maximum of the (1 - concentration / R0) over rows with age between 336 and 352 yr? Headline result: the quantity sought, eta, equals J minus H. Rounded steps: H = 0.009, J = 0.019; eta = 0.010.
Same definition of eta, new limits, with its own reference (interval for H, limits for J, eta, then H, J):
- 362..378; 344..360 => -0.007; 0.027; 0.020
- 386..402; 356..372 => 0.023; 0.005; 0.028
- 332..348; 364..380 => -0.002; 0.029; 0.027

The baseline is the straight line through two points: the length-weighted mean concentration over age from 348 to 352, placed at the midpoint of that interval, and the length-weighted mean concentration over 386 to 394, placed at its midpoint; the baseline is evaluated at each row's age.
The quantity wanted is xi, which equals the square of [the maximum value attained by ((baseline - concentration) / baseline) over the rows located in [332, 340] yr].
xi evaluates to 0.0018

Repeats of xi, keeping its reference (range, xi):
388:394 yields 0.0005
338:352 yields 0.0006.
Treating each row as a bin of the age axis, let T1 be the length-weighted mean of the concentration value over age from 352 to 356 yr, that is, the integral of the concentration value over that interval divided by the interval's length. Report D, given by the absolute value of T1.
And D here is 13.4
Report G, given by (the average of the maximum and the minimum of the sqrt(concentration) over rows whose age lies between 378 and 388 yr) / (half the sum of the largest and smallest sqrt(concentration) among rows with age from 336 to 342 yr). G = 0.98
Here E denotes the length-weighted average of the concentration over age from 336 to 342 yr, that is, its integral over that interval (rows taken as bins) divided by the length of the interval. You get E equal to 13.4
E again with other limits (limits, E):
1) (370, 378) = 13.0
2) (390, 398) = 13.0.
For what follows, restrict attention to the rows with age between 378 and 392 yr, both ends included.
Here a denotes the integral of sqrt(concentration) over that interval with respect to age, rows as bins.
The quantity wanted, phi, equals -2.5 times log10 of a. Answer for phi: -4.26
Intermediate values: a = 50.4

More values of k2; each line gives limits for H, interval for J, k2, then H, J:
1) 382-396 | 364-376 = 1.114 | 12.55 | 13.0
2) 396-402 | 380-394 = 1.112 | 12.59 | 13.0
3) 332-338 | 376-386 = 1.116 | 13.05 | 13.0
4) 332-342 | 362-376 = 1.116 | 13.05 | 13.0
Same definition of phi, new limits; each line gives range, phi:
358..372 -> -4.25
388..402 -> -4.25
